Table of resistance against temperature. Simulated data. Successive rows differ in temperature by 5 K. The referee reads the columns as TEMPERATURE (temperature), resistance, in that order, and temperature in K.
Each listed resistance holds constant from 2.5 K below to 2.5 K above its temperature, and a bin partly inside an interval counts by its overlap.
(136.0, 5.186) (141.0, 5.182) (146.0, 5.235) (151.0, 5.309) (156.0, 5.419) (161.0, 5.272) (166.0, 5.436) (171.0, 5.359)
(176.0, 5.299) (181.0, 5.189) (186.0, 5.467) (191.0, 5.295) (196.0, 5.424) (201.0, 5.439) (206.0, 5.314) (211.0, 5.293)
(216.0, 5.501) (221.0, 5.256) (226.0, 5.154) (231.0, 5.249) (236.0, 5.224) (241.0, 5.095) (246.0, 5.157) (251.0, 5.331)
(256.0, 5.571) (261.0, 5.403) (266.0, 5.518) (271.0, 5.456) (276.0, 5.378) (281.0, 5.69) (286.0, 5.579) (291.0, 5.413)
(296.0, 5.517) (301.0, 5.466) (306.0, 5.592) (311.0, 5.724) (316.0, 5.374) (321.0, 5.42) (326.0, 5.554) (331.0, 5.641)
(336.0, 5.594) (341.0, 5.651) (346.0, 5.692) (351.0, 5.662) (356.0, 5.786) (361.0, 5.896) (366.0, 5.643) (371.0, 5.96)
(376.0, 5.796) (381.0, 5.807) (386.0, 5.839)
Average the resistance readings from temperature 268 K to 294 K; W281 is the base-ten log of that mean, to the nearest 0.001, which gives 0.741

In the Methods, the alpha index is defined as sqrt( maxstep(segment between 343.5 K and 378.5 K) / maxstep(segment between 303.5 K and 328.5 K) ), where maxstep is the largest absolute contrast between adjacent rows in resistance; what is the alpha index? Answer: 0.95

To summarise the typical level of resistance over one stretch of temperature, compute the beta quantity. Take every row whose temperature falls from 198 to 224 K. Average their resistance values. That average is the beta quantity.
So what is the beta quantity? 5.36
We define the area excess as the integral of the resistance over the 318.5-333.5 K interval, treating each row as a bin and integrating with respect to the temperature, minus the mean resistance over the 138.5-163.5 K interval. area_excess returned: 78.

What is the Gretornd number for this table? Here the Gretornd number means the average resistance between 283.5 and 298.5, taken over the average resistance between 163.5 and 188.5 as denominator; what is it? 1.029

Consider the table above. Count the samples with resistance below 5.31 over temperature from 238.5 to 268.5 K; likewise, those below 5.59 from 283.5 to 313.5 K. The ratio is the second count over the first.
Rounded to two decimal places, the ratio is 2.00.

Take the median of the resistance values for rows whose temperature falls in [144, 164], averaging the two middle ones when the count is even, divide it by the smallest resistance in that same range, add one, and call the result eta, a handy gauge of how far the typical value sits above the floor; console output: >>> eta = 2.01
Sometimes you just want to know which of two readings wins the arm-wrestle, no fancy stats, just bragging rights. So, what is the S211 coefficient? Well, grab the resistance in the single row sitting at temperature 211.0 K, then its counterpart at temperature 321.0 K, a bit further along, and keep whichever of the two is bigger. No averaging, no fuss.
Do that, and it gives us 5.42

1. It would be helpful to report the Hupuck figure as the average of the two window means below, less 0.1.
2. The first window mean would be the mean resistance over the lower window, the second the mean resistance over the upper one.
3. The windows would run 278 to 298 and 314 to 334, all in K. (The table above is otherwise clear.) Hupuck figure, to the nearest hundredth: 5.42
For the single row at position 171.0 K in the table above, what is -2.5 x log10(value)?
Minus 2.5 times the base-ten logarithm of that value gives -1.82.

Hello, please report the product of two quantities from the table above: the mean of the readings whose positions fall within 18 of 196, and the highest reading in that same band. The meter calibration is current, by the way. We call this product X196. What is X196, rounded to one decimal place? 29.2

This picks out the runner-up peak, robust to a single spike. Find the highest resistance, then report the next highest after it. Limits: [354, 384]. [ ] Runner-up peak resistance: 5.896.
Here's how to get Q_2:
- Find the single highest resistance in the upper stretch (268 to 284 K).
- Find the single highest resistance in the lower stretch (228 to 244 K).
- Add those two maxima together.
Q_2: 10.9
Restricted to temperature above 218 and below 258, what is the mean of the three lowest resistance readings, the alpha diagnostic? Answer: 5.14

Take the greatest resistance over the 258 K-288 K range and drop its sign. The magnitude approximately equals 5.69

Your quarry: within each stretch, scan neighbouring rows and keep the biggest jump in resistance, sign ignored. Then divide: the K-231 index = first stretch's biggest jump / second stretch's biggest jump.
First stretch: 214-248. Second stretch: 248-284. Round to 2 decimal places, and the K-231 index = 0.79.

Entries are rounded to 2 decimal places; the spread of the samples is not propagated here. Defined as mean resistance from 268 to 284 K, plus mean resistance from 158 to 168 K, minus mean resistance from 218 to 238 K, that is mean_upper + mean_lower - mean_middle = 5.64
